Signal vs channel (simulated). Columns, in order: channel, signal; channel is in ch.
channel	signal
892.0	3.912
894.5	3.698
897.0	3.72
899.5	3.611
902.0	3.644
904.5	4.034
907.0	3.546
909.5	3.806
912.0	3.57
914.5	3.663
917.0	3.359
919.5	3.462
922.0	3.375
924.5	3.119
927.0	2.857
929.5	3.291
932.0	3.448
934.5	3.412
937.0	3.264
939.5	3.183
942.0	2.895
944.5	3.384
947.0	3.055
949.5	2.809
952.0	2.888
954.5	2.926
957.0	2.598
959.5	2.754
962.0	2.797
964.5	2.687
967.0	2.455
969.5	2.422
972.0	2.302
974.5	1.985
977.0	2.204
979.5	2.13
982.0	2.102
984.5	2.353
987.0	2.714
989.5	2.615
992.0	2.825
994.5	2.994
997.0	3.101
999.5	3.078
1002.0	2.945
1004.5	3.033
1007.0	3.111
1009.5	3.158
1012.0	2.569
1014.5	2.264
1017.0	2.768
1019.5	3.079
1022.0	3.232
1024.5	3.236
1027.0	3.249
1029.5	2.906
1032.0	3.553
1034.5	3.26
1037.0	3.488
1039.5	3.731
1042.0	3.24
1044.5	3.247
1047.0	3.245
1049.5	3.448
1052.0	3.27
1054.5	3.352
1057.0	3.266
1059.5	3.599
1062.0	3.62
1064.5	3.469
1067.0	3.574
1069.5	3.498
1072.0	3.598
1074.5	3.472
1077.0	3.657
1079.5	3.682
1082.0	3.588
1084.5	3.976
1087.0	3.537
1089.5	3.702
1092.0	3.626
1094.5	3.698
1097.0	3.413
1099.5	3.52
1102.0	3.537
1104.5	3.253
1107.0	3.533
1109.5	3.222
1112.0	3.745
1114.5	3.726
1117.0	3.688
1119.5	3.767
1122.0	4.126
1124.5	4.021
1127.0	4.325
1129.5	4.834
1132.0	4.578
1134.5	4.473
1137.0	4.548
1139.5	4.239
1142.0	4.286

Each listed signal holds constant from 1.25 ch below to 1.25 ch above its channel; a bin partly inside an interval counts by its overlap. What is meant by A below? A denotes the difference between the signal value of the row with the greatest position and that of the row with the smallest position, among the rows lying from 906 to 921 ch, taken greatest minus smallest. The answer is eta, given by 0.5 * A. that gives -0.04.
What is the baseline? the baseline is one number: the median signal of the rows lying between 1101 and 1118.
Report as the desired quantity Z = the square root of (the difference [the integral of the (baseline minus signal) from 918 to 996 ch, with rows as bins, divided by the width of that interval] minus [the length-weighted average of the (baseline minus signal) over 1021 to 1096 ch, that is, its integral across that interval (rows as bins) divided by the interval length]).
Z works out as 0.81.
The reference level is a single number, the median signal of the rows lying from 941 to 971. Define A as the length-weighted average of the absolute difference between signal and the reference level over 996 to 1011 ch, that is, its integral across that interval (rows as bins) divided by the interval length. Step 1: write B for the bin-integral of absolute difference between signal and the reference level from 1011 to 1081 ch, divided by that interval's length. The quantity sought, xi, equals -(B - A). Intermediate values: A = 0.27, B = 0.6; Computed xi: -0.3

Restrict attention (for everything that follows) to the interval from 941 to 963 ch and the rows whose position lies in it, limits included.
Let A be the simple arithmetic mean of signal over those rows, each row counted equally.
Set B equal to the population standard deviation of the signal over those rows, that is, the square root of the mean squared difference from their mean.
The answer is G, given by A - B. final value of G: 2.7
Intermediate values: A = 2.9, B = 0.208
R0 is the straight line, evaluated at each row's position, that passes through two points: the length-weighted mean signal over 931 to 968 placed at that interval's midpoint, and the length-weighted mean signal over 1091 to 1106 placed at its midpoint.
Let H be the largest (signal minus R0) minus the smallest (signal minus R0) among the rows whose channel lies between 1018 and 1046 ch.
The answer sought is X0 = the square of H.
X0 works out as 0.6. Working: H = 0.79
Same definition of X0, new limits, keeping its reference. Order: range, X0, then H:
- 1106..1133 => 2.4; 1.54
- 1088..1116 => 0.3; 0.55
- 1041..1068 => 0.1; 0.34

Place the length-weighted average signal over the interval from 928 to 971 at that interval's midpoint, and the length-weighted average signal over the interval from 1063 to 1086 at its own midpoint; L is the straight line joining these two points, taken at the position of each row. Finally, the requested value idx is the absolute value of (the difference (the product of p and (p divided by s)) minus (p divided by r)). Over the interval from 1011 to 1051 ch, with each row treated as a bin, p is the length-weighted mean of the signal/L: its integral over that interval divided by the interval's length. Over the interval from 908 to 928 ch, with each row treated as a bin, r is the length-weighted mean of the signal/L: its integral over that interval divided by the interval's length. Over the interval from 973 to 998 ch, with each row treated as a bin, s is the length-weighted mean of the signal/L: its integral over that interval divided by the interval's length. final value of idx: 0.34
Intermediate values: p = 0.93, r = 1.22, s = 0.79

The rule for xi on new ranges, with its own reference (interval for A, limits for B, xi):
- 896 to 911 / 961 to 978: 0.5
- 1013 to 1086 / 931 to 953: 0.3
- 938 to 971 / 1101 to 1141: -1.0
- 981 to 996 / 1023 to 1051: -0.3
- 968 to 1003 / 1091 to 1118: -0.4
